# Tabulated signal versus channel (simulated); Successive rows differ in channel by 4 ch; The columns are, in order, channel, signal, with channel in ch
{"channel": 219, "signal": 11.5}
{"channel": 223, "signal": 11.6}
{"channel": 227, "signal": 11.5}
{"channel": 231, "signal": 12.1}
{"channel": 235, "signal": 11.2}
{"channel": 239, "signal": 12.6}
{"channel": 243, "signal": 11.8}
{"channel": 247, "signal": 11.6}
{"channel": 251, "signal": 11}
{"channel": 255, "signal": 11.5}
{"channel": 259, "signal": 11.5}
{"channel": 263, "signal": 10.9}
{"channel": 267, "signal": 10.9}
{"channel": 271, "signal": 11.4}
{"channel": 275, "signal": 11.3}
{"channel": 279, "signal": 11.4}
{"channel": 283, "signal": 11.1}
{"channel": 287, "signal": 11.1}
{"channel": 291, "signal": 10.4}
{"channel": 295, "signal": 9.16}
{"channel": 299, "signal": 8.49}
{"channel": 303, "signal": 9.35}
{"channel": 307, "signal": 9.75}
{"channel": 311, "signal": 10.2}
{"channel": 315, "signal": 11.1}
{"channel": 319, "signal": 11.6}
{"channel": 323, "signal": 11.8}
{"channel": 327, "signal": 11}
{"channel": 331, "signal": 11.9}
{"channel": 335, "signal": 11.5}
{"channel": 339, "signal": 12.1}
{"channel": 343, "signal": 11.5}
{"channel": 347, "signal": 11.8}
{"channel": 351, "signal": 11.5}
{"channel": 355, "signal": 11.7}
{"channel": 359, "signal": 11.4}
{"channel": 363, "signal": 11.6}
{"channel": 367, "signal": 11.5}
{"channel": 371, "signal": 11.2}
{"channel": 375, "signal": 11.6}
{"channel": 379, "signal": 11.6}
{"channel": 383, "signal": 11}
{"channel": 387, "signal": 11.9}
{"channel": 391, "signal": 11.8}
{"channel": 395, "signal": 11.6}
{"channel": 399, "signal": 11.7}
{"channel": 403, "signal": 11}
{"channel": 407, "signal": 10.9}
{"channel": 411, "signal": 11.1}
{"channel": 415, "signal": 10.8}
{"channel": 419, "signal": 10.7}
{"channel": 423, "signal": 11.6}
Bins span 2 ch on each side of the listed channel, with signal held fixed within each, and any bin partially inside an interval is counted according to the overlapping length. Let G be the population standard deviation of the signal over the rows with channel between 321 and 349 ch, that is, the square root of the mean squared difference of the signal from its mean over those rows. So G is 0.33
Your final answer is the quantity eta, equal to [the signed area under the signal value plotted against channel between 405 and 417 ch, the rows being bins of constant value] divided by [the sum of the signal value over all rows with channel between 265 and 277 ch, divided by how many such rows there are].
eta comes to 11.7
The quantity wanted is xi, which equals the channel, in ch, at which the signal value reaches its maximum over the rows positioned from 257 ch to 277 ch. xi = 259 ch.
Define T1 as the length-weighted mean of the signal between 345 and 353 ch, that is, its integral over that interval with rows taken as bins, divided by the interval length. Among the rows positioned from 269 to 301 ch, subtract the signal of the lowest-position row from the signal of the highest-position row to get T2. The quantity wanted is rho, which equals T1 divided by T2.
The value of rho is -4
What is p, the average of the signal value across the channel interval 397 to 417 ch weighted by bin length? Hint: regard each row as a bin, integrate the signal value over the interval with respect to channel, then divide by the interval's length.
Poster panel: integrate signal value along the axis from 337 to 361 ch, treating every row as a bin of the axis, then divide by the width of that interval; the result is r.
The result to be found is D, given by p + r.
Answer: 22.8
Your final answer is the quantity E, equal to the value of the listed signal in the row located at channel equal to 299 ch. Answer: 8.49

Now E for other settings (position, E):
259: 11.5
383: 11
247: 11.6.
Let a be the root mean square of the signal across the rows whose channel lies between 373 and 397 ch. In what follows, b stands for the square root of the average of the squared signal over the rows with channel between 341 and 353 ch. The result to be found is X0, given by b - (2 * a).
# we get -11.6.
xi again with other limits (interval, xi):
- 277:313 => 279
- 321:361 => 339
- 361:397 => 387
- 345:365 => 347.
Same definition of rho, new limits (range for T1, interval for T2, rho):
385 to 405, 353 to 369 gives -58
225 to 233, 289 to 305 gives -11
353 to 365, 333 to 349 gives 39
